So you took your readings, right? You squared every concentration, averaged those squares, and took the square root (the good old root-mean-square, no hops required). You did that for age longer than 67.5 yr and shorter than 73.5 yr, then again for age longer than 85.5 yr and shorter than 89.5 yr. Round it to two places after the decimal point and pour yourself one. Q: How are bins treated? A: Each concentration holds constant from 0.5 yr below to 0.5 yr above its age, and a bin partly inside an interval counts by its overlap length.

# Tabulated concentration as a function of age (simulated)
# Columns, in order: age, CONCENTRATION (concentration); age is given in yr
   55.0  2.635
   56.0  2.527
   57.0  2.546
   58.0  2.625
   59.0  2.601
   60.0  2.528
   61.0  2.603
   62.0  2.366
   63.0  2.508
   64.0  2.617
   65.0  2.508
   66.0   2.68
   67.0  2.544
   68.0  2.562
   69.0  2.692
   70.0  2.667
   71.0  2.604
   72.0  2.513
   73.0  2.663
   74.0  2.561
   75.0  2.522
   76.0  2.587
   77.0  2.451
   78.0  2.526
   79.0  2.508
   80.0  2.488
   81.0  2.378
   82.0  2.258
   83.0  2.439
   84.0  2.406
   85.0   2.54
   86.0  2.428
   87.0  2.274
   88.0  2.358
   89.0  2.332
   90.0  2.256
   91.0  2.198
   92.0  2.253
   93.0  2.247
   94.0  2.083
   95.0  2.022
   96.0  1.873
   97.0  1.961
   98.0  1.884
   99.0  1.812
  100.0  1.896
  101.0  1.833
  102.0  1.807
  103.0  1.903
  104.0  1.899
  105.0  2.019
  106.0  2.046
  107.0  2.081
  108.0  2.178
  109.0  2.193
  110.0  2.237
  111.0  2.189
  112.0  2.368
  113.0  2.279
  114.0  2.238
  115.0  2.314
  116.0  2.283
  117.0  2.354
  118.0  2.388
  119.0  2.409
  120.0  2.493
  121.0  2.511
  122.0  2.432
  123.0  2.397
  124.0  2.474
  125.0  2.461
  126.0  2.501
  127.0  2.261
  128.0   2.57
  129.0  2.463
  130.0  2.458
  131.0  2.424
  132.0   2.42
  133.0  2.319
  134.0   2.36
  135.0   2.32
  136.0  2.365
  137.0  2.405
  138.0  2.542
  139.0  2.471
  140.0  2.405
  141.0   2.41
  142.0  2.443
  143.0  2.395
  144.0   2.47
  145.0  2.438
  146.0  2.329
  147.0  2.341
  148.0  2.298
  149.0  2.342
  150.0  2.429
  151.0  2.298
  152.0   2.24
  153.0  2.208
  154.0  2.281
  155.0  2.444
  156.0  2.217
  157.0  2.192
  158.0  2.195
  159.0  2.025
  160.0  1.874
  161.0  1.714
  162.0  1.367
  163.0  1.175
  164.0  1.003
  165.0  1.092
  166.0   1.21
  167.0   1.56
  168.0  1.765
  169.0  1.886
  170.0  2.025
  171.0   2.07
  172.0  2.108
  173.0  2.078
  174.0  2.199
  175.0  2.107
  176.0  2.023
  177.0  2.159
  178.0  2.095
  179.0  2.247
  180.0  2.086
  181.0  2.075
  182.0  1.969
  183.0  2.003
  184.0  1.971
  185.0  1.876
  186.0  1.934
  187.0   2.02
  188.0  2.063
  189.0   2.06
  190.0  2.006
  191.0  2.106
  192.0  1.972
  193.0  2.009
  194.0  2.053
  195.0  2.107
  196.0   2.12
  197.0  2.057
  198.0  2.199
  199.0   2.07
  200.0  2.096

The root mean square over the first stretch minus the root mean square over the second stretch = 0.27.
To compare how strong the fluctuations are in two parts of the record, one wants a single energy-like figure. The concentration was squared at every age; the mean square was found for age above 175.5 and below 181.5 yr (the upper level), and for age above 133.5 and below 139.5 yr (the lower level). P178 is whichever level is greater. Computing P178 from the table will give 5.82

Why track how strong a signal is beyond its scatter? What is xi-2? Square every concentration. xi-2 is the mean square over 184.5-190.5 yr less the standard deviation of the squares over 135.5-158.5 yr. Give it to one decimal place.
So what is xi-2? 3.5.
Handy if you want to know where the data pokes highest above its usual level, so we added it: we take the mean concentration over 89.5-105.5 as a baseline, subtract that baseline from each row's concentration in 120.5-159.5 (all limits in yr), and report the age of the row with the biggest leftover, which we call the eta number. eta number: 128.0 yr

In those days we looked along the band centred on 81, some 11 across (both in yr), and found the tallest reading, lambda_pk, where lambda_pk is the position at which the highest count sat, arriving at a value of 76.0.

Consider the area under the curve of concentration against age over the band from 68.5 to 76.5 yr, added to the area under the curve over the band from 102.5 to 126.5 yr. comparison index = 75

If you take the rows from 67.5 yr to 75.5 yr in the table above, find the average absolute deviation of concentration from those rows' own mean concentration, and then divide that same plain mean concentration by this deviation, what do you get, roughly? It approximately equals 44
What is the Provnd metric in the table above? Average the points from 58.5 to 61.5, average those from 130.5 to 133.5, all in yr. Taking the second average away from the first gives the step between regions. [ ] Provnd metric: 0.2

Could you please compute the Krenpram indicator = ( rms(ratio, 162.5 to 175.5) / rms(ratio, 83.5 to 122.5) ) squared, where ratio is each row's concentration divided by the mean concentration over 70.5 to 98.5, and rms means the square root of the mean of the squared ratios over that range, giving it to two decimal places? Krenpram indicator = 0.65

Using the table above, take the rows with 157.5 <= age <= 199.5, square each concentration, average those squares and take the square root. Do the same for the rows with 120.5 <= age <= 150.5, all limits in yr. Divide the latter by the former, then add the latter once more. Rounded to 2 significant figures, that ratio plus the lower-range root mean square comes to 3.7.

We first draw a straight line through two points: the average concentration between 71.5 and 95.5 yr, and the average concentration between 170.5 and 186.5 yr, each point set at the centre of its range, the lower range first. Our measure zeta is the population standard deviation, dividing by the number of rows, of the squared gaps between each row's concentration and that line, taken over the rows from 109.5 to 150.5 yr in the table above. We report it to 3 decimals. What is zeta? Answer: 0.029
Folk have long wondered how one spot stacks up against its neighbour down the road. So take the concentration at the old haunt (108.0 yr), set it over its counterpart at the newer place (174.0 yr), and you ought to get 0.99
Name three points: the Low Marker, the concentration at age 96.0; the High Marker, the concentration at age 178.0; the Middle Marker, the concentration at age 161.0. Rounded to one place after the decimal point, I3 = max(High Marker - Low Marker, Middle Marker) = 1.7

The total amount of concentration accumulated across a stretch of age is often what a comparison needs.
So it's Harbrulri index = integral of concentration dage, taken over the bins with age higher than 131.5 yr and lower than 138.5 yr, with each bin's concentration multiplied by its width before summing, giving 17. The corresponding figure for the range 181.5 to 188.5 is 14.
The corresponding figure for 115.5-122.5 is 17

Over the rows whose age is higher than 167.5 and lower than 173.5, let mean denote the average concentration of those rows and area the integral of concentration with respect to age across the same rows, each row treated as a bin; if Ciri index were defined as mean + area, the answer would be 14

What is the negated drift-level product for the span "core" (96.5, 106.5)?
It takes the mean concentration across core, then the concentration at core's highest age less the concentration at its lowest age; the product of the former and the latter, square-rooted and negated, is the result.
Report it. -0.40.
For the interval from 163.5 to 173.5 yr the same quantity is -1.34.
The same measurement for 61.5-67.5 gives -0.67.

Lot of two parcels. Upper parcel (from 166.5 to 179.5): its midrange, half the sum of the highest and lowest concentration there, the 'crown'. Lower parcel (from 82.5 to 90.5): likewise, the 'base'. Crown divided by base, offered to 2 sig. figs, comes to 0.79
